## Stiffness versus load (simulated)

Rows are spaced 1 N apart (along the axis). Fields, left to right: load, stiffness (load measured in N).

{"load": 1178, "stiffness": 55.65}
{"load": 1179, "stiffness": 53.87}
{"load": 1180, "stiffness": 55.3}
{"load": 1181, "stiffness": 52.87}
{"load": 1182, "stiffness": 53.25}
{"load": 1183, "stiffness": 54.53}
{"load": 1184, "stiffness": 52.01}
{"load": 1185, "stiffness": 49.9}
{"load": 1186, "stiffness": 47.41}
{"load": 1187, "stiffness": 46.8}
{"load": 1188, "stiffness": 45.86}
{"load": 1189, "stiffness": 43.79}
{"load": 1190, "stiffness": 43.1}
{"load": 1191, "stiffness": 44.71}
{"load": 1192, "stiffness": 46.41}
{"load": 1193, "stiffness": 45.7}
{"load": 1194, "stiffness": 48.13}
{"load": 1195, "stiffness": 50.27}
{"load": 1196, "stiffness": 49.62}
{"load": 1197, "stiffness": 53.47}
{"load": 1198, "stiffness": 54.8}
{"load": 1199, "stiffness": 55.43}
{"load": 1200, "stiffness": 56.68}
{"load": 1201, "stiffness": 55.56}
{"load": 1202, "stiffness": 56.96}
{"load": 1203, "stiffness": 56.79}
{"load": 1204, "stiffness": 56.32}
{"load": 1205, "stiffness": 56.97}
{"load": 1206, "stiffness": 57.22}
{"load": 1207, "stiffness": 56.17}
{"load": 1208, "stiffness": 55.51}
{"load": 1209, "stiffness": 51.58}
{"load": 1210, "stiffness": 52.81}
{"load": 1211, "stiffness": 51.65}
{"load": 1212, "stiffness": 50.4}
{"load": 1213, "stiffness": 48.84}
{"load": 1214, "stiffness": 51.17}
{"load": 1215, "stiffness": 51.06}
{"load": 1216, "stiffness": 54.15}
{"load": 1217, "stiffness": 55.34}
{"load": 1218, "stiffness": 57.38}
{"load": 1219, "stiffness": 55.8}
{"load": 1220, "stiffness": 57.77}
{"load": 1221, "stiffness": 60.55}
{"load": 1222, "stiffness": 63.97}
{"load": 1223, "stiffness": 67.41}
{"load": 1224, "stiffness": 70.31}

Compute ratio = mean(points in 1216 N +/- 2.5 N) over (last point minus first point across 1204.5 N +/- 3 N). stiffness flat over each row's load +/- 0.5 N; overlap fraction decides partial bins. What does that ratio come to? -68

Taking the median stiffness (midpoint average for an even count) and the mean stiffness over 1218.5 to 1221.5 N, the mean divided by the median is 1.00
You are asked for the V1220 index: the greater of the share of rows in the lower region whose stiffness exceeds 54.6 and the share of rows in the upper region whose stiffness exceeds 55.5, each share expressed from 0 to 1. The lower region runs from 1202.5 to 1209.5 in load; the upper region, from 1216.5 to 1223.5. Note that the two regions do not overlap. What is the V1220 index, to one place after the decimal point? 0.9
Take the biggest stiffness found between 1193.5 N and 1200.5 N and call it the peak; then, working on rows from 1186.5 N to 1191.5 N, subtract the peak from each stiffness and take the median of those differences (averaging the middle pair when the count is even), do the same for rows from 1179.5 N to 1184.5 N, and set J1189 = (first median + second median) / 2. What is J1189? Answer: -7.7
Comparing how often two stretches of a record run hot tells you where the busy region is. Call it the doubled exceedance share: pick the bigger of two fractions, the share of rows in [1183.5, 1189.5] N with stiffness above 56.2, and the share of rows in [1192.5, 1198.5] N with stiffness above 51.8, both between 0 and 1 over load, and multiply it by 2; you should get 0.7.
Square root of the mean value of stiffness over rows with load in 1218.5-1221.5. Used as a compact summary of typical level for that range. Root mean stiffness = 7.62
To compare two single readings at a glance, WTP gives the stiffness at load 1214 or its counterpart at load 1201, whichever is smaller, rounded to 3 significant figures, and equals 51.2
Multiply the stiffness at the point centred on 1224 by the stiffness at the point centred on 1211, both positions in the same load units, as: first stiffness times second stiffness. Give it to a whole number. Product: 3632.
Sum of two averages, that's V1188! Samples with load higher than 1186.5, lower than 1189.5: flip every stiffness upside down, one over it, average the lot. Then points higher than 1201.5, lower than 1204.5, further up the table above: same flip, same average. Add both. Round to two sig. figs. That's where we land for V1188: 0.040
